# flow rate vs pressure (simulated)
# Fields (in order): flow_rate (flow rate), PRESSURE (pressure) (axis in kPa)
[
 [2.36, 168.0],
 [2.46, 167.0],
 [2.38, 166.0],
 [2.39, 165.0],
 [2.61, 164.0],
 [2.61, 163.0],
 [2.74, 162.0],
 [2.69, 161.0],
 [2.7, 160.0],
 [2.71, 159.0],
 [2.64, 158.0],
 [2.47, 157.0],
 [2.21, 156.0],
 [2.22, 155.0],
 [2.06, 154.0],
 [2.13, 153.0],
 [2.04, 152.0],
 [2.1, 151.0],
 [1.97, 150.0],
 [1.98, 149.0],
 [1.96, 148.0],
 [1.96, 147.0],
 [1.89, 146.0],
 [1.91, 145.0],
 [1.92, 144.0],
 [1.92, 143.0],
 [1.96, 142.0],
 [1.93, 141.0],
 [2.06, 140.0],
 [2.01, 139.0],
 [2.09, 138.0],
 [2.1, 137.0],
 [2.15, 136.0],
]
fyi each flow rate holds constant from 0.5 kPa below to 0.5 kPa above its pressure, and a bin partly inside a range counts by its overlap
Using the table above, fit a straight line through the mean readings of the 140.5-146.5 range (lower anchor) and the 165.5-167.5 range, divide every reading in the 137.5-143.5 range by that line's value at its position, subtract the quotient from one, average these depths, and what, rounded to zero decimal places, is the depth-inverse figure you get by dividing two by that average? -26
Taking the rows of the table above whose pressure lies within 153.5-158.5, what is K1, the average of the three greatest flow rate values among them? 2.44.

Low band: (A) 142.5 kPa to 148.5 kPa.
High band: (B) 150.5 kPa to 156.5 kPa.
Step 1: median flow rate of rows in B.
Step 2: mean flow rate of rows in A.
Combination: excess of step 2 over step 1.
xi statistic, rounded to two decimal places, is -0.19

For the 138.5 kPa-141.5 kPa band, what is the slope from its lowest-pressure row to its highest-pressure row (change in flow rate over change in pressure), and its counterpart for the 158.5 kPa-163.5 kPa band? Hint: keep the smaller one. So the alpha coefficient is -0.04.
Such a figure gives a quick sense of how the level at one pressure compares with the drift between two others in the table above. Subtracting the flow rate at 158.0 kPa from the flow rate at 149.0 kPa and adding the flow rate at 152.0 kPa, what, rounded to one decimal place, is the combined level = 1.4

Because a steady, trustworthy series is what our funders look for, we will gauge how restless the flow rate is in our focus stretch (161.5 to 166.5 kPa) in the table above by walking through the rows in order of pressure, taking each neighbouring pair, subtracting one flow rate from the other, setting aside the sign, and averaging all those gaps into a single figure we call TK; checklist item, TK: 0.090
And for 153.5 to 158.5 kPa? 0.150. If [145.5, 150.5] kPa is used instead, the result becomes 0.025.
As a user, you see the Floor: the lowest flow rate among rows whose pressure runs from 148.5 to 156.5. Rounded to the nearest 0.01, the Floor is 1.97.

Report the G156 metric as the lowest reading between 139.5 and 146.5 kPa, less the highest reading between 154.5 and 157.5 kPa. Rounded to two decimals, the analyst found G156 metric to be -0.58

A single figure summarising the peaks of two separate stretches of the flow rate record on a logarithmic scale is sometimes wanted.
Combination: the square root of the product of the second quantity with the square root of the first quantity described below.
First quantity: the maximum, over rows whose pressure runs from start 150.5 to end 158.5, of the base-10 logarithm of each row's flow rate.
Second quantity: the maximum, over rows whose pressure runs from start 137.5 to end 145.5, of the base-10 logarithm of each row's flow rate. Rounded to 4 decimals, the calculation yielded 0.4559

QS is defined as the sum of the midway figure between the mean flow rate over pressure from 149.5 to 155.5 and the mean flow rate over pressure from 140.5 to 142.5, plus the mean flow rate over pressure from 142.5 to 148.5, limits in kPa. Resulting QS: 3.94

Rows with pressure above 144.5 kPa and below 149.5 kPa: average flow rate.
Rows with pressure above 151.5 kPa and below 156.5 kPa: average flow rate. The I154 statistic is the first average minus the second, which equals -0.19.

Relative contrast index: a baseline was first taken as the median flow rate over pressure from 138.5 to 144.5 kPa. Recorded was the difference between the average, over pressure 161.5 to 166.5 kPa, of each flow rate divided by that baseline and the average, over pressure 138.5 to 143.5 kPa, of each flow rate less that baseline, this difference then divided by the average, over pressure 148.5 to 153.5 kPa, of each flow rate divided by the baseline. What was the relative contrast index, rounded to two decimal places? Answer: 1.22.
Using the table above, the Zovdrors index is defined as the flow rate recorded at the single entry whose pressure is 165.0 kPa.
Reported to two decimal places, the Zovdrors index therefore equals 2.39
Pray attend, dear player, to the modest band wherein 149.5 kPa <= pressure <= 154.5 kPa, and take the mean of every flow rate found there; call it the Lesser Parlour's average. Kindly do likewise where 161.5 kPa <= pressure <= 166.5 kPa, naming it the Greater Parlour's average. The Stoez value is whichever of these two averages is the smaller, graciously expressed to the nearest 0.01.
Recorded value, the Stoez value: 2.06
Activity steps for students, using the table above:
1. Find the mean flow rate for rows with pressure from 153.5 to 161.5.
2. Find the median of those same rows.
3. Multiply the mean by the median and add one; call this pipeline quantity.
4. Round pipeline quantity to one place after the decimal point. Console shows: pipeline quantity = 7.3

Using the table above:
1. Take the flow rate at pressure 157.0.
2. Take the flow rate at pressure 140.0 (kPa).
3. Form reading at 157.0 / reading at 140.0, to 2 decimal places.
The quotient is 1.20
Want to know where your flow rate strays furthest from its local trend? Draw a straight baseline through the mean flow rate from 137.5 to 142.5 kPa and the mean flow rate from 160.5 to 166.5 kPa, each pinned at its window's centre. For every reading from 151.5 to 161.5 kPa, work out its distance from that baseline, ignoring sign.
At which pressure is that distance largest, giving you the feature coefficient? 154.0 kPa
